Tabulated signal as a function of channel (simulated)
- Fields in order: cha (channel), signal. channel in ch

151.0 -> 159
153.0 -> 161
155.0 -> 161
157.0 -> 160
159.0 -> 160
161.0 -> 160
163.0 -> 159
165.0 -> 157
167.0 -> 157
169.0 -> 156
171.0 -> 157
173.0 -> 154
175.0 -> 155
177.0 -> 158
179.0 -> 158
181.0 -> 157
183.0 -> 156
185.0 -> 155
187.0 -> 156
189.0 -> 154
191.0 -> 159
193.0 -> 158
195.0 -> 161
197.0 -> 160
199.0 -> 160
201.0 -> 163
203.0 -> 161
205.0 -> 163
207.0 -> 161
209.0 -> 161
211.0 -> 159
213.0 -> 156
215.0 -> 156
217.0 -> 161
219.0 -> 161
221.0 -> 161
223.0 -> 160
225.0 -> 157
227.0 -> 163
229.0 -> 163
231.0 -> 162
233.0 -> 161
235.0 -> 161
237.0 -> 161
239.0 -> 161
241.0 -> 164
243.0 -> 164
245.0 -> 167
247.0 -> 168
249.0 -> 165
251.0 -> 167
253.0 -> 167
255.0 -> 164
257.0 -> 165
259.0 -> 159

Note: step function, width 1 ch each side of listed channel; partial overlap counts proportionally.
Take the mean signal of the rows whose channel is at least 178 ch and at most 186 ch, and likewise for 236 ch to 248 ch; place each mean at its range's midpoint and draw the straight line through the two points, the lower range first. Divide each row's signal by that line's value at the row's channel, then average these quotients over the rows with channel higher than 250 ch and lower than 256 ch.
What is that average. 1.00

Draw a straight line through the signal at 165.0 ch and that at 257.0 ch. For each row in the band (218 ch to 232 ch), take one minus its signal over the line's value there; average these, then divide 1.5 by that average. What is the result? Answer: 200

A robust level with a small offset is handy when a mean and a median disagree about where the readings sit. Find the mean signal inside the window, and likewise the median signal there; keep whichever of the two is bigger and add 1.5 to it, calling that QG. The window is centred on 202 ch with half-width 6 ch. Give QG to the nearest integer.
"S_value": 163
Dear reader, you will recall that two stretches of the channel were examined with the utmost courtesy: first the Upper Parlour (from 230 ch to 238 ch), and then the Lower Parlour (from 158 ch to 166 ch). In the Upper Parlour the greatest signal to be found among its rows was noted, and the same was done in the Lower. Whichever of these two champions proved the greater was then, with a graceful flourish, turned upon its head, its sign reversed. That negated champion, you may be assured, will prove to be -162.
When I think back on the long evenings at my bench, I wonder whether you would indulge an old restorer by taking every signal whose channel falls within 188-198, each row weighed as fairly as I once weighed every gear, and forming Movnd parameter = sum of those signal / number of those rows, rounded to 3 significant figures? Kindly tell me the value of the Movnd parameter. 158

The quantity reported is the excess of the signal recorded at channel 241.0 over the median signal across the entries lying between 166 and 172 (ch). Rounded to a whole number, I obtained 7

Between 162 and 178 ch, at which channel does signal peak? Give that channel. 163.0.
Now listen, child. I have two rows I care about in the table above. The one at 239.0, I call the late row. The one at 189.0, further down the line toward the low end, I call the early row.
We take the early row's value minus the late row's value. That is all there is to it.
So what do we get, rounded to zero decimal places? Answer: -7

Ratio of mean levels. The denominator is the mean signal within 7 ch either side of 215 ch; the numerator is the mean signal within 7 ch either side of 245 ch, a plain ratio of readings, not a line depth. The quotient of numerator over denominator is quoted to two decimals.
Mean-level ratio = 1.04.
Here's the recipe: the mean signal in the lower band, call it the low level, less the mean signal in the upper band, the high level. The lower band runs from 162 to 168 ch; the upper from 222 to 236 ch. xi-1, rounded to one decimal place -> -3.3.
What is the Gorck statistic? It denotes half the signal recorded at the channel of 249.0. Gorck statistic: 82.5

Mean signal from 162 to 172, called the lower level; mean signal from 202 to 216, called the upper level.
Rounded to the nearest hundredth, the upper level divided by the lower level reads 1.02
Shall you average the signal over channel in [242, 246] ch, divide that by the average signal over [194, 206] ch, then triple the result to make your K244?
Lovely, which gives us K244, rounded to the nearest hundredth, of 3.08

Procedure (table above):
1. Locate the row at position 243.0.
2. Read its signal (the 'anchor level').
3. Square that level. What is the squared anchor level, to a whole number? 26896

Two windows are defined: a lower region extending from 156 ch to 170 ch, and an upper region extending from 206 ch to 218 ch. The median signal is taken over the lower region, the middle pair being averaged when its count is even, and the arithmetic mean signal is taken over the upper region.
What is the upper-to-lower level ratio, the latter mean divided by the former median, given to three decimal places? 1.000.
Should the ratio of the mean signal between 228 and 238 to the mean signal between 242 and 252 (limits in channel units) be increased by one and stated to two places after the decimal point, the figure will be 1.97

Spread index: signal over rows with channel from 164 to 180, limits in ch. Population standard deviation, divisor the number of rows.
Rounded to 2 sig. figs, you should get 1.3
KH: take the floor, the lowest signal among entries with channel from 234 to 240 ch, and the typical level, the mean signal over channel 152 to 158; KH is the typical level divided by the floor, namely 0.998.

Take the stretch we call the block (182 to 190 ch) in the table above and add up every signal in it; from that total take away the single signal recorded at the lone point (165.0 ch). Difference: 464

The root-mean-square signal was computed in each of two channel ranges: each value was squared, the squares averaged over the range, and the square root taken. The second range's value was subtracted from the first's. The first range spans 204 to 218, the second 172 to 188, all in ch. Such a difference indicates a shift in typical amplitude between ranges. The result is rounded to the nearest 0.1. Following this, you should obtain 3.5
